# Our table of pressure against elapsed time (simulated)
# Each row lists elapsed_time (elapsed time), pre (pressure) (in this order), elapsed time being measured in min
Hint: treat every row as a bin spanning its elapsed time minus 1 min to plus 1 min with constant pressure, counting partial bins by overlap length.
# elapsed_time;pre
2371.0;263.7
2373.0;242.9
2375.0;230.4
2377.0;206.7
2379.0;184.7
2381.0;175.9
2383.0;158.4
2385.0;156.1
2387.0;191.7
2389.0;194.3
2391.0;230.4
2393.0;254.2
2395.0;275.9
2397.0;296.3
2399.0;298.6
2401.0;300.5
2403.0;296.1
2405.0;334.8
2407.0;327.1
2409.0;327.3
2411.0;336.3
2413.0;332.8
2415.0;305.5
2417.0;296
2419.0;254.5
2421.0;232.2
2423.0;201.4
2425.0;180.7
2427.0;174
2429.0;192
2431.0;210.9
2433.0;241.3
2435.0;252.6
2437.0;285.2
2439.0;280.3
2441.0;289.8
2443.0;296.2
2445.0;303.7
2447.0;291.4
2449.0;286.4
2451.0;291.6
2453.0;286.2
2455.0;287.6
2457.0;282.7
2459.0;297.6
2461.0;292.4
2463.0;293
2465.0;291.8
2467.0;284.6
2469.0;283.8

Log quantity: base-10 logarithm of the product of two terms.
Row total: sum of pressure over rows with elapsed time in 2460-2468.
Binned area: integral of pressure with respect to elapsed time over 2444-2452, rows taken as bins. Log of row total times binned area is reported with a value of 6.44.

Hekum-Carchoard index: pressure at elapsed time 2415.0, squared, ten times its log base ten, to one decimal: 49.7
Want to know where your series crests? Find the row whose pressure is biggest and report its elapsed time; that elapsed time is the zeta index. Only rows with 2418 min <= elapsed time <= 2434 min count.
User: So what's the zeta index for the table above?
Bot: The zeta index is 2419.0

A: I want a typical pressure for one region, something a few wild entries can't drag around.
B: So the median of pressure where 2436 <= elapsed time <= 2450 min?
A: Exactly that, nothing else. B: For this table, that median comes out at 290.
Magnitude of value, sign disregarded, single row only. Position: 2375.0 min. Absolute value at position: 230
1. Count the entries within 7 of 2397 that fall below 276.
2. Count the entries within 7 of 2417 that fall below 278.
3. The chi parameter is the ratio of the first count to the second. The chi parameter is 1.0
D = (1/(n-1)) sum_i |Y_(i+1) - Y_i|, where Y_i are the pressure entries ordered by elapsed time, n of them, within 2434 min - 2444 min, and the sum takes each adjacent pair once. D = 13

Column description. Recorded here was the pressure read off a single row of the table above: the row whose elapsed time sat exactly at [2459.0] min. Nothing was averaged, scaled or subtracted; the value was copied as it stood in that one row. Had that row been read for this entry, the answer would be 297.6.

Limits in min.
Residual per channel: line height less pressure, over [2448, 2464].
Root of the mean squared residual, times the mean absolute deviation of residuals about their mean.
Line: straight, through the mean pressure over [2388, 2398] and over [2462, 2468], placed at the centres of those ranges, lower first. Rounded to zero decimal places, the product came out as 18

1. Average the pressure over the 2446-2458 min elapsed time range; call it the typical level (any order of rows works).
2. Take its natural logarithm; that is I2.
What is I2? 5.66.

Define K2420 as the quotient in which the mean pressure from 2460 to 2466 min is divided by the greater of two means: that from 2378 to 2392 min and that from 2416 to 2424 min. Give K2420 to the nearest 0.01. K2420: 1.19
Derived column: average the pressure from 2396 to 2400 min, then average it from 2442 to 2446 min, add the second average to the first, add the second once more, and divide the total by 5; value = 179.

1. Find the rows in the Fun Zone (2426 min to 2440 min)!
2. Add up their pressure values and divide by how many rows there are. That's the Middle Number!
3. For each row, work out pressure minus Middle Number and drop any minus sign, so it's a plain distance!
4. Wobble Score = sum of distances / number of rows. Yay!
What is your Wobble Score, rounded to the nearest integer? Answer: 36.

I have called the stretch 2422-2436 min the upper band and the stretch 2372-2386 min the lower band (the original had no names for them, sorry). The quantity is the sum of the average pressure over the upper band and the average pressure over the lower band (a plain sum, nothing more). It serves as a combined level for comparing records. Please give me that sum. 401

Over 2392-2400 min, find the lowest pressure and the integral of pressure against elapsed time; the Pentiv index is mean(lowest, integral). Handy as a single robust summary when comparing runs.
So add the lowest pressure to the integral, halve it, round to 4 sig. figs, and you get 1252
